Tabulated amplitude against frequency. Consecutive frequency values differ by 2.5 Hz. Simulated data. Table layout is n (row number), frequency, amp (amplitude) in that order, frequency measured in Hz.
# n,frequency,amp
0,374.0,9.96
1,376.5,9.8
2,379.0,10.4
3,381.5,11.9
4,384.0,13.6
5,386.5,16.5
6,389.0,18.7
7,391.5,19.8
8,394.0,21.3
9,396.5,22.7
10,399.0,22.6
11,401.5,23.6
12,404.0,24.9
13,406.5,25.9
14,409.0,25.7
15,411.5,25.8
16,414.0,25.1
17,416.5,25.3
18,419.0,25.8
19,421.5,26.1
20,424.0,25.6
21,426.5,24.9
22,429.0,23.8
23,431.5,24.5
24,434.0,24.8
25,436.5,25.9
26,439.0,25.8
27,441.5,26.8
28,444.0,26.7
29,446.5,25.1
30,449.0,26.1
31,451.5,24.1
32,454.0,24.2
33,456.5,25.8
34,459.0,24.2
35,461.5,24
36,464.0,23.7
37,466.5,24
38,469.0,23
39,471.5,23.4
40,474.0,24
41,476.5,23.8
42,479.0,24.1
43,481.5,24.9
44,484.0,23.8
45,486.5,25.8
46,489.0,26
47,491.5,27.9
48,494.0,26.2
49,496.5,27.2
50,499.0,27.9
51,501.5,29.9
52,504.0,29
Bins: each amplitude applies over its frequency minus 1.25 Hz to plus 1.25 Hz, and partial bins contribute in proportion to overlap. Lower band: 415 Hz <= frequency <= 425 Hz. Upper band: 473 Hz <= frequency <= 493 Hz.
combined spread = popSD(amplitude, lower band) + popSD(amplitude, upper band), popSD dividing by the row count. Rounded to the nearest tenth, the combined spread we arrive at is 1.6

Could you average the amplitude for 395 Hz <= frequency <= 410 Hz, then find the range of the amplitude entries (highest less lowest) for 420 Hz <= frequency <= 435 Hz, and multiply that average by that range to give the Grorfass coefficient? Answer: 56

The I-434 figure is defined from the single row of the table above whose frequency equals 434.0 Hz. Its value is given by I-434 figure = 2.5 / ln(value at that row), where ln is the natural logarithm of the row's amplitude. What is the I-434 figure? 0.779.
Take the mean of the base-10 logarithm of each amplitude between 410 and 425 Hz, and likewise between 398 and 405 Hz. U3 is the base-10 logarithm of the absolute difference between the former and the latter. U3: -1.47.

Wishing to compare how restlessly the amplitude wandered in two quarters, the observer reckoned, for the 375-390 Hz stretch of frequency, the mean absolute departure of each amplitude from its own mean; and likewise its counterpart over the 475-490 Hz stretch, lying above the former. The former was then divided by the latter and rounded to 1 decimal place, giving 3.3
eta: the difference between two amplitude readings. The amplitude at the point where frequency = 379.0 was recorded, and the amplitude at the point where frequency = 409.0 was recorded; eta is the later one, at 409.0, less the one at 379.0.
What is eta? 15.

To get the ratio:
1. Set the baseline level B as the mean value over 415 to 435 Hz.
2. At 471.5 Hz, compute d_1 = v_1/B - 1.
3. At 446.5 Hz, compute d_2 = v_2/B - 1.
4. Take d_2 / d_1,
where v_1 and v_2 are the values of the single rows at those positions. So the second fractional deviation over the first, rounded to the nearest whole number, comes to 0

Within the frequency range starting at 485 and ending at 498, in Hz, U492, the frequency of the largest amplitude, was 491.5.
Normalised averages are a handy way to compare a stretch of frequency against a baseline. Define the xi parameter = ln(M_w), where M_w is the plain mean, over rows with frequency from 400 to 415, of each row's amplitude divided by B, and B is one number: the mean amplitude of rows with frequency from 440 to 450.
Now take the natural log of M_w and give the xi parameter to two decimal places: -0.04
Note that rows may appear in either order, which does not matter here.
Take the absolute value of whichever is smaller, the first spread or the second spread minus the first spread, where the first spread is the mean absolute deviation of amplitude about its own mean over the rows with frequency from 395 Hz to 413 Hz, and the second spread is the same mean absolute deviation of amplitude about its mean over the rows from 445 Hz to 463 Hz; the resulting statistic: 0.52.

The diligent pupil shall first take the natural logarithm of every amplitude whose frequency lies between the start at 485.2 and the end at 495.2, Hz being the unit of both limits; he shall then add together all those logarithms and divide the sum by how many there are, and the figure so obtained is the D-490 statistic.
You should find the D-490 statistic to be 3.28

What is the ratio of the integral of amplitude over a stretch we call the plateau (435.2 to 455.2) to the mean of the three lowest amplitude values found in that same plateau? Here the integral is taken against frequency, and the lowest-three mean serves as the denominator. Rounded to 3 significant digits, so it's 20.9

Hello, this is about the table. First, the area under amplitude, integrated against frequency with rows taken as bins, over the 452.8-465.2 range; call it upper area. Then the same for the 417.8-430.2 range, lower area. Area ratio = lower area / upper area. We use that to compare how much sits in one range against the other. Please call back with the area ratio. 1.04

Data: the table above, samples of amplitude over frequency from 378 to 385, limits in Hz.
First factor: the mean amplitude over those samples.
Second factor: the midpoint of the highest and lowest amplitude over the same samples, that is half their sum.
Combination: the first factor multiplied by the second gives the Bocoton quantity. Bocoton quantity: 144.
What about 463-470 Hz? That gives 554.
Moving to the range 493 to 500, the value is 733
